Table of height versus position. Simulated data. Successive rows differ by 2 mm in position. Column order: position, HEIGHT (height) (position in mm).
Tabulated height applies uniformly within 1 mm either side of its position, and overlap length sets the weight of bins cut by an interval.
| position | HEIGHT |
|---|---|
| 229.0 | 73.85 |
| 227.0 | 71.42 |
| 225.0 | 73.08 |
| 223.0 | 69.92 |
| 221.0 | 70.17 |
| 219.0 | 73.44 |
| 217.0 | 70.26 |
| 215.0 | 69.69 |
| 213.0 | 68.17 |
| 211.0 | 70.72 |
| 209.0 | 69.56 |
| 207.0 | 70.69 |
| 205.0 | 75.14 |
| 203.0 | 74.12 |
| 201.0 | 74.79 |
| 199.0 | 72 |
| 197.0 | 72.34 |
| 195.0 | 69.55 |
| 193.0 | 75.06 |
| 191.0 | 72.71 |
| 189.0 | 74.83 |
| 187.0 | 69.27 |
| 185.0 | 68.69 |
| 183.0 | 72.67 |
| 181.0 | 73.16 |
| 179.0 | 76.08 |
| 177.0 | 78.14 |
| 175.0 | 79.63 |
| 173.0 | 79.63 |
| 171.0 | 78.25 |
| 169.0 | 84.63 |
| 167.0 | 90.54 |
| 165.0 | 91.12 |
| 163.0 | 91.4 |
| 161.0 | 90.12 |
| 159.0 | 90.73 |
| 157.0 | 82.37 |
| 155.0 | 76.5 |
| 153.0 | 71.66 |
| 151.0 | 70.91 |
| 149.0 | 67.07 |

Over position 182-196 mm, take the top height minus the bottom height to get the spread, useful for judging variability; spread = 6.4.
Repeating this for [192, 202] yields 5.5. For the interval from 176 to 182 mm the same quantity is 5.0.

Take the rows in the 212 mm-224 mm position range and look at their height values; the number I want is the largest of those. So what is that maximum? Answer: 73.44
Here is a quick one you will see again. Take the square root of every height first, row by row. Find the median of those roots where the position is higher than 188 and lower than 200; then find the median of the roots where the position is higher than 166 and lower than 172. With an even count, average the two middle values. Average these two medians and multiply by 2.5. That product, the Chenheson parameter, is 22.1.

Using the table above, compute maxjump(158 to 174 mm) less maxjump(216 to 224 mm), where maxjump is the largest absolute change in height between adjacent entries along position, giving 3.1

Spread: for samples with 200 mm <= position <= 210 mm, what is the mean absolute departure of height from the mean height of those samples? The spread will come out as 2.2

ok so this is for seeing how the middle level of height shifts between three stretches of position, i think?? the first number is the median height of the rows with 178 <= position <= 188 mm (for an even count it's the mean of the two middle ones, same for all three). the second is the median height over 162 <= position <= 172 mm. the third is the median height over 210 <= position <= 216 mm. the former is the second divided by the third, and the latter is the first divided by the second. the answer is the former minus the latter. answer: 0.50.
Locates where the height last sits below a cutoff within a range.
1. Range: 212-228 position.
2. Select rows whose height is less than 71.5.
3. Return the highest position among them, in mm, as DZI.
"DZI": 227.0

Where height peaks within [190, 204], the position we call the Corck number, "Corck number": 193.0 mm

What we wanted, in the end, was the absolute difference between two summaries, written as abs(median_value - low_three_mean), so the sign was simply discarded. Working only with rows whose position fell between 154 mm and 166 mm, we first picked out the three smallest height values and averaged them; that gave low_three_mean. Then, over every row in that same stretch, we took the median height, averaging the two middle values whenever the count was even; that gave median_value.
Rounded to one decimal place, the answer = 7.4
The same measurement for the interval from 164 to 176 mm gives 3.0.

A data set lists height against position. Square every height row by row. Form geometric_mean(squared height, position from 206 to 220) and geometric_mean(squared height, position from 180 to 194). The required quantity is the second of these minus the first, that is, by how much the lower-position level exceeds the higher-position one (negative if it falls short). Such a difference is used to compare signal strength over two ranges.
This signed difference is 279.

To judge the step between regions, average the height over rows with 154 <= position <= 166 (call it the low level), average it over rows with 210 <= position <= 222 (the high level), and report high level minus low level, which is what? -17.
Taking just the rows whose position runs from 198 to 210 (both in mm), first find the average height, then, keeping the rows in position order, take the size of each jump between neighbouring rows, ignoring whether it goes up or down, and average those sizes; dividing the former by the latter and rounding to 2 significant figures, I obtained 36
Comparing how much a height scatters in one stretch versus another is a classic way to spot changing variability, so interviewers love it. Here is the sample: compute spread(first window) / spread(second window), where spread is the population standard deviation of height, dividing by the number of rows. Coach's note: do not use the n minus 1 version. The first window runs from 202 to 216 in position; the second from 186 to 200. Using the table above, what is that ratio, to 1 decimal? 1.1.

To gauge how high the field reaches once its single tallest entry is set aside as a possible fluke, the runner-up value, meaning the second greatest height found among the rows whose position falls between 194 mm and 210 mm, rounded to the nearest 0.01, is 74.79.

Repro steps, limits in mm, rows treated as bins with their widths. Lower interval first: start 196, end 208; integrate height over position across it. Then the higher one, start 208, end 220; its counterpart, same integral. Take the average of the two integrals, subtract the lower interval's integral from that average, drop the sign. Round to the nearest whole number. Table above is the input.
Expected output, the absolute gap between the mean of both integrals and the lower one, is 17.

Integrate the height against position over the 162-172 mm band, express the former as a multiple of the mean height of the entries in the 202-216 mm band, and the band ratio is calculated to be 12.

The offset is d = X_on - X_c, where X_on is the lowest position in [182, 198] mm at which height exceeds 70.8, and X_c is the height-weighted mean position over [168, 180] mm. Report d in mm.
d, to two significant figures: 9.1 mm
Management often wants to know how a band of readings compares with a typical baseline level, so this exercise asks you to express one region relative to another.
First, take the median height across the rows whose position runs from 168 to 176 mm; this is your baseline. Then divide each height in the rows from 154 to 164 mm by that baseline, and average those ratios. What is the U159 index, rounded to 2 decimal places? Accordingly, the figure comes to 1.08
